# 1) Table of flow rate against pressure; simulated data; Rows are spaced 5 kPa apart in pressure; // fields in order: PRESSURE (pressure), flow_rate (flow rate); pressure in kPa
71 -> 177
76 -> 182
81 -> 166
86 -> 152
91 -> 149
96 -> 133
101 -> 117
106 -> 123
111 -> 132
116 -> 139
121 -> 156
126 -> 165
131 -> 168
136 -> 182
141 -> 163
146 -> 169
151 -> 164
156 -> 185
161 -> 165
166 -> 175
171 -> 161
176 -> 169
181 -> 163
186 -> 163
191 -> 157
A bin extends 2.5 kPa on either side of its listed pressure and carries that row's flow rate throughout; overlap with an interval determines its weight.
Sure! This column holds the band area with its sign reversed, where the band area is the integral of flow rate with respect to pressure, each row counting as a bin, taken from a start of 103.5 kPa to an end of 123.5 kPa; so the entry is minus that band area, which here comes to -2750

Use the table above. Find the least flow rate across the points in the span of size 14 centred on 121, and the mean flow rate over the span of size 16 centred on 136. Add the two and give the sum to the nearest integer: 310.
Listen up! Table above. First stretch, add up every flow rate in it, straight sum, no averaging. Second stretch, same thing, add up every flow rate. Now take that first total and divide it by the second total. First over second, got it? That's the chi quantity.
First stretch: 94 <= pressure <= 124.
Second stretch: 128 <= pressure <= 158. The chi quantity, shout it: 0.78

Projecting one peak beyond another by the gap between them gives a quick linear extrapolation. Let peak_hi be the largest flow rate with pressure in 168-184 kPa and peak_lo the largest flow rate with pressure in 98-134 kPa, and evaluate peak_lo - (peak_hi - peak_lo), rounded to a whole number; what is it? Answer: 167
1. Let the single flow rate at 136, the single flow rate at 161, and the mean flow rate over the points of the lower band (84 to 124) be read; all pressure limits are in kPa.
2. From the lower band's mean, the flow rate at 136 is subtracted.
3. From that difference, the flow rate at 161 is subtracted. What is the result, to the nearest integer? -209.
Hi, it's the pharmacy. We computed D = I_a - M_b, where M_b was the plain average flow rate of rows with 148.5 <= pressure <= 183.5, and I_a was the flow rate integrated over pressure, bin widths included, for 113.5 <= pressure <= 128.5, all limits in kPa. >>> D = 2131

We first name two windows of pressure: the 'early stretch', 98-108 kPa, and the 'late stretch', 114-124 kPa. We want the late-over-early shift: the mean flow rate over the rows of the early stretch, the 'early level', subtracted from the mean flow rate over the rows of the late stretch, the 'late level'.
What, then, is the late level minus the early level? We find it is 28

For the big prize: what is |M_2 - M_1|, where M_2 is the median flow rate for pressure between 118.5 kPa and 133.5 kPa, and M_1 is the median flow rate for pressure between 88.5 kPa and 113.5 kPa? 33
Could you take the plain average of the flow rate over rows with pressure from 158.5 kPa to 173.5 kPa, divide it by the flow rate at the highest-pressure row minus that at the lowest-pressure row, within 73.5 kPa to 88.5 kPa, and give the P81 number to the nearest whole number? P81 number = -6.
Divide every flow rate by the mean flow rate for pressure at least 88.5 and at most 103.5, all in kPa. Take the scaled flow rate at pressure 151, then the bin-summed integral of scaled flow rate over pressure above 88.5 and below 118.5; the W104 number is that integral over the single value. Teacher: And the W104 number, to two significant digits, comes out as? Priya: 24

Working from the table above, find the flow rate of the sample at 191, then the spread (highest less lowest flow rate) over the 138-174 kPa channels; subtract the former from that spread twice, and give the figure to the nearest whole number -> -290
